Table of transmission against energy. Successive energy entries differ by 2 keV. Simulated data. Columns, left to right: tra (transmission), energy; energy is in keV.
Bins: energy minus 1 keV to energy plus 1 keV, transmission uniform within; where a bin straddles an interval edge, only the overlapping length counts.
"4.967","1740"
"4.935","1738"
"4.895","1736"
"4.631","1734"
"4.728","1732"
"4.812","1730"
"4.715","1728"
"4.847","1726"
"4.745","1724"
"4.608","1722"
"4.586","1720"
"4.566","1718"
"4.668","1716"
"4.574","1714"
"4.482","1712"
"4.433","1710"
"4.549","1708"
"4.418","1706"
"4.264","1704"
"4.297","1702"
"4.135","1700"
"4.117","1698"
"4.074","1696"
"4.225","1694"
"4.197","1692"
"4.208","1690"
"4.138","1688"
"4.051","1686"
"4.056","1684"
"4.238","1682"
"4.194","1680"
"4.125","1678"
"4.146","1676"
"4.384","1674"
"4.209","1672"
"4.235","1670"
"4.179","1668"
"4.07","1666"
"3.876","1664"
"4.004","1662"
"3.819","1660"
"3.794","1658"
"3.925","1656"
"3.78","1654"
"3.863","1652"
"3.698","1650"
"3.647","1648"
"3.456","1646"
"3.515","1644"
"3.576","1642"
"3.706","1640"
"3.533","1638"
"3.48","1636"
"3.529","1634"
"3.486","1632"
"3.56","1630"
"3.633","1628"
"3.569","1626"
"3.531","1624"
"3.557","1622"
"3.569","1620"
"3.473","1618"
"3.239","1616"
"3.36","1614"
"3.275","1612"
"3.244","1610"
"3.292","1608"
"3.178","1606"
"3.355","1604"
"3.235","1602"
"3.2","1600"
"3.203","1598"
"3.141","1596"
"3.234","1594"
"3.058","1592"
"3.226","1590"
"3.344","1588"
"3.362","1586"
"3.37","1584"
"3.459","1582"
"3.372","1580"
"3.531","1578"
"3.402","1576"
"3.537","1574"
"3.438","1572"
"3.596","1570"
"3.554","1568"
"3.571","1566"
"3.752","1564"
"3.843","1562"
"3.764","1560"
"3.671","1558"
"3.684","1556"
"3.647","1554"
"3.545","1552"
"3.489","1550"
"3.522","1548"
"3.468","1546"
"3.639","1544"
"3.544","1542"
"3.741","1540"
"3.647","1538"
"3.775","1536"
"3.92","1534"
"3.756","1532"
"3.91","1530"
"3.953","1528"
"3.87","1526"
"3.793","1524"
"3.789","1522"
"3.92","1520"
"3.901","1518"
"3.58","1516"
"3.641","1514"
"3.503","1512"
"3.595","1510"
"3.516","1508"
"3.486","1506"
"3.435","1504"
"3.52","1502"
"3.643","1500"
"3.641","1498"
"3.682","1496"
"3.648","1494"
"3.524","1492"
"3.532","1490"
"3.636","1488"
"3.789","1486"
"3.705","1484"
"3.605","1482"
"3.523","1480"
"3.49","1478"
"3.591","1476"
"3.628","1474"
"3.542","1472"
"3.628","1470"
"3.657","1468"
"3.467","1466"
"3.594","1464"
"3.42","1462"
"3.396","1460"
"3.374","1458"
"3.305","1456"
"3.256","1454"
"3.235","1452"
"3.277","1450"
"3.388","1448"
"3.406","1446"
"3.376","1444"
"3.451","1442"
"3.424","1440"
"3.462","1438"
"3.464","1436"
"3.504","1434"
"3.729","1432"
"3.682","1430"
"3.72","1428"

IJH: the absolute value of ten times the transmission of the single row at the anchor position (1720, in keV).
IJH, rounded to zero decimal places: 46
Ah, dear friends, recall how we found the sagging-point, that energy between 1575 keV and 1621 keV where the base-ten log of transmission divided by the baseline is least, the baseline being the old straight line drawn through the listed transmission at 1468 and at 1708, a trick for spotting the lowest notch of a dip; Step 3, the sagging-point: 1592 keV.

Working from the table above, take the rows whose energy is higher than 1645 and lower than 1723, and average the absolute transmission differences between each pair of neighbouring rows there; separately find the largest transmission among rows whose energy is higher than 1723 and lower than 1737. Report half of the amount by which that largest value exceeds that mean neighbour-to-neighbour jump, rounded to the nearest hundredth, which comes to 2.40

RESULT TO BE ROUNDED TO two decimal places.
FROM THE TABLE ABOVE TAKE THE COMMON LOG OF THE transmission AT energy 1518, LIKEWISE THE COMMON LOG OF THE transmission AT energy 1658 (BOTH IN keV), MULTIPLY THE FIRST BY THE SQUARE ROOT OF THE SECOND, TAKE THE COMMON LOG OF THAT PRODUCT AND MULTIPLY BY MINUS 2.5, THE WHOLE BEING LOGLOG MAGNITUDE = 0.87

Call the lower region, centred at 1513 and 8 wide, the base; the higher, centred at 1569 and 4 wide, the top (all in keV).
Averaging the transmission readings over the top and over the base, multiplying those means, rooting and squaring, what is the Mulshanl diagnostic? 12.8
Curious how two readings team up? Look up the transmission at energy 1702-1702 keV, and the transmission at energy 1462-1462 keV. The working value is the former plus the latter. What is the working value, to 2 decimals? 7.72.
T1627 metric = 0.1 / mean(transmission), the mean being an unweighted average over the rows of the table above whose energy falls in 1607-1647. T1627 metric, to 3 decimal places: 0.029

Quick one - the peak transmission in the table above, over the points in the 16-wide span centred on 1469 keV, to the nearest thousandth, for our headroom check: 3.657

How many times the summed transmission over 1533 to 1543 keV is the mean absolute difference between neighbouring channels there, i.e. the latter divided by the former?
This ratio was 0.0076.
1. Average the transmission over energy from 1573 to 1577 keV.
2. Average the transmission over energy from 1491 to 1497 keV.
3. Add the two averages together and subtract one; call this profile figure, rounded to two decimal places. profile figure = 6.09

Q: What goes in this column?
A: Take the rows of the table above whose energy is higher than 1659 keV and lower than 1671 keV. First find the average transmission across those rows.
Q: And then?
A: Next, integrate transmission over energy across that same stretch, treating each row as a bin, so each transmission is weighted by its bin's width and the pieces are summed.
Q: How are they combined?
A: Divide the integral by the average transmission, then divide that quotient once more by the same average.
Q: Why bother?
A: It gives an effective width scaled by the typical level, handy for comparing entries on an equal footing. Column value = 3.0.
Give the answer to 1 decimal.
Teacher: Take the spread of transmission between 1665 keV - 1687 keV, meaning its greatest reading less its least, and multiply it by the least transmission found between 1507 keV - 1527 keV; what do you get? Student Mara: 1.2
